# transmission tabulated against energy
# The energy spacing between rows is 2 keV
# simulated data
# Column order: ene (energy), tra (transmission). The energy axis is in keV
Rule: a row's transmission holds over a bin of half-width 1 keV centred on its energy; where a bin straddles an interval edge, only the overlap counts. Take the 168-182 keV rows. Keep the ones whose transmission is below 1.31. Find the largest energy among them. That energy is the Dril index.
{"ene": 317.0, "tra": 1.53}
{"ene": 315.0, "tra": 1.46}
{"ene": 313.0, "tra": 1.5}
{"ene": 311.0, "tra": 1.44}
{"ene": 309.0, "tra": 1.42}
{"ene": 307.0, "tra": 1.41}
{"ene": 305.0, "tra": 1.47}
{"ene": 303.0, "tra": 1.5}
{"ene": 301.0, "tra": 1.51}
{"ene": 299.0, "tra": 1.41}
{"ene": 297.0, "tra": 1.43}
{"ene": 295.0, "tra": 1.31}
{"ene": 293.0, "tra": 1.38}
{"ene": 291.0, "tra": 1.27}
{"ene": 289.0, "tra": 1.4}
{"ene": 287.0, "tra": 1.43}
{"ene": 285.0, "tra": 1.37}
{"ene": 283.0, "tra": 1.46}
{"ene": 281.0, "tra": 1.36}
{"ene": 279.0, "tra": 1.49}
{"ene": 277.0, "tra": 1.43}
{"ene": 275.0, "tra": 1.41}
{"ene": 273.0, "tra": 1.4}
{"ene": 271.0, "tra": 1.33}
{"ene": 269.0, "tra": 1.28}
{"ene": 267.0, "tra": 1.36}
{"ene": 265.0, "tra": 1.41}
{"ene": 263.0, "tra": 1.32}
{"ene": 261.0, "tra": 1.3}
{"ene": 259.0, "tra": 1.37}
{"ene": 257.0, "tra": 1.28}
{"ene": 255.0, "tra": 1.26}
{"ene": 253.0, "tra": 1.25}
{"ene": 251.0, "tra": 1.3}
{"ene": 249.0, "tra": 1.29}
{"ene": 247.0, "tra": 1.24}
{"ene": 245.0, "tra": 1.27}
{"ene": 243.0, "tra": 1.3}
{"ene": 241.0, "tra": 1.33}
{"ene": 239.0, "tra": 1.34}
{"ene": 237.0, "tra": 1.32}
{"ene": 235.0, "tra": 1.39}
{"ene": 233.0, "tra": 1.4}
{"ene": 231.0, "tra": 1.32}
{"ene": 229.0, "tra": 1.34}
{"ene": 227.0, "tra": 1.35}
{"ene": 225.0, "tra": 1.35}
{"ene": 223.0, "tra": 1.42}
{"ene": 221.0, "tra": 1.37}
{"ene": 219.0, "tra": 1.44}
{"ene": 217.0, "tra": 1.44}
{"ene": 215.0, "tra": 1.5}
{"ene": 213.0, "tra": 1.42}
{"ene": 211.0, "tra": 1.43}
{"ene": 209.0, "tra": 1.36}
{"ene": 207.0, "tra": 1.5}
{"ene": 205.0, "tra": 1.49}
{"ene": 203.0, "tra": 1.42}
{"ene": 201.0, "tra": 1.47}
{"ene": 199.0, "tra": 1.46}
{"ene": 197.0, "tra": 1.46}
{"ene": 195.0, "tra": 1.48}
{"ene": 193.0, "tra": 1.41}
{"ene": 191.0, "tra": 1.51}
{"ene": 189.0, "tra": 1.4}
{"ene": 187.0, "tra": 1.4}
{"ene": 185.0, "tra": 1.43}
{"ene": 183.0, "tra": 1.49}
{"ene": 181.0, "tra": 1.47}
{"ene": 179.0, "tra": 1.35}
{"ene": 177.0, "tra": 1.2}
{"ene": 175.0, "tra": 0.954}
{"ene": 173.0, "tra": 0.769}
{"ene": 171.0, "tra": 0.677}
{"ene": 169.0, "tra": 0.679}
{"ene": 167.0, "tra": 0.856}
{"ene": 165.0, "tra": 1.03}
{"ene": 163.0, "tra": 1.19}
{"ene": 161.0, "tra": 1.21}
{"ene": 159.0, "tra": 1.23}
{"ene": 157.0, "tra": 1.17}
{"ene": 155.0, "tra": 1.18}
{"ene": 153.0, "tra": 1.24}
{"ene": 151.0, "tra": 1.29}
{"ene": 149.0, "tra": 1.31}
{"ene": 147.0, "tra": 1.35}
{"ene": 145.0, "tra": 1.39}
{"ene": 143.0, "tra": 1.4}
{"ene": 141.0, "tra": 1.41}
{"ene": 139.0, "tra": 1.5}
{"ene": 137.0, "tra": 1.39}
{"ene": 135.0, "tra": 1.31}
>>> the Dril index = 177.0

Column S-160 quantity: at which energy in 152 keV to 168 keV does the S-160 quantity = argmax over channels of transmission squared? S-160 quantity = 153.0 keV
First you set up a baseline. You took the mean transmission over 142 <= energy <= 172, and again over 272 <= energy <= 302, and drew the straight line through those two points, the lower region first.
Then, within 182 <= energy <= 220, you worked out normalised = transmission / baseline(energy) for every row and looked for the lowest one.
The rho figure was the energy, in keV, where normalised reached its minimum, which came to 209.0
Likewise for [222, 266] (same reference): 253.0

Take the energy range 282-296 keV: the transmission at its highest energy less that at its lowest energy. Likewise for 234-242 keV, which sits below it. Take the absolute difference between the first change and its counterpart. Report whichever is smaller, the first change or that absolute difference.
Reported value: -0.15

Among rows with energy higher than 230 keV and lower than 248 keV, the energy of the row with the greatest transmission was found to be 233.0 keV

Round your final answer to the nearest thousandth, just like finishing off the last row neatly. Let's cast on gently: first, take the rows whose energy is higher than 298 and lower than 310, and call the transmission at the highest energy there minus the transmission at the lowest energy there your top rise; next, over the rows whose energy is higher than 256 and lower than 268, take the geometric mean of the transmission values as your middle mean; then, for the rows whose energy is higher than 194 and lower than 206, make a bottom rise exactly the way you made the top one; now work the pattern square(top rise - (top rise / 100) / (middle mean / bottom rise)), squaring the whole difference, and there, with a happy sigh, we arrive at 0.000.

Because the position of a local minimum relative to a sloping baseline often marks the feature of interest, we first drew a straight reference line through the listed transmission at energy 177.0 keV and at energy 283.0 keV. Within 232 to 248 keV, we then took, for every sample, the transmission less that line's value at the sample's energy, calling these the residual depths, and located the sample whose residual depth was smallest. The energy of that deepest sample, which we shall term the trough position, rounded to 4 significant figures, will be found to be 247.0 keV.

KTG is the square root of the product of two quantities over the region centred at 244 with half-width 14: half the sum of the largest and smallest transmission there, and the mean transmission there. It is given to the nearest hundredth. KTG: 1.31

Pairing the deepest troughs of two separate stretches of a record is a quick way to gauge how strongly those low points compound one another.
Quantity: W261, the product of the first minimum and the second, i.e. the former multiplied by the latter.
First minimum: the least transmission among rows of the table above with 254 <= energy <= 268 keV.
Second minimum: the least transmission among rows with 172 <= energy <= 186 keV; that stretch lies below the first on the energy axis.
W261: 0.97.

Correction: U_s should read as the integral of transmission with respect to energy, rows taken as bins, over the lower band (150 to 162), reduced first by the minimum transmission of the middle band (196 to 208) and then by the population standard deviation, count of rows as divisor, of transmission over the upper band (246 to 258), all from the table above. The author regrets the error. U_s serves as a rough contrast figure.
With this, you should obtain 13.2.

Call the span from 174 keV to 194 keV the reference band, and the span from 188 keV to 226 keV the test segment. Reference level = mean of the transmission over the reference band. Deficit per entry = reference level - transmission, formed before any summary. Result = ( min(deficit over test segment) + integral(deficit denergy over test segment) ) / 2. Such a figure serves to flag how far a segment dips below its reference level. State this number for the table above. -1.5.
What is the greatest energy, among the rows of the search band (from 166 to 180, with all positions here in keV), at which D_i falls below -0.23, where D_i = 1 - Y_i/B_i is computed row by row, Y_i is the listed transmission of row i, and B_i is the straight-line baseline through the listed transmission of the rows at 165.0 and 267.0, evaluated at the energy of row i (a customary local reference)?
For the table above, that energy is 179.0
